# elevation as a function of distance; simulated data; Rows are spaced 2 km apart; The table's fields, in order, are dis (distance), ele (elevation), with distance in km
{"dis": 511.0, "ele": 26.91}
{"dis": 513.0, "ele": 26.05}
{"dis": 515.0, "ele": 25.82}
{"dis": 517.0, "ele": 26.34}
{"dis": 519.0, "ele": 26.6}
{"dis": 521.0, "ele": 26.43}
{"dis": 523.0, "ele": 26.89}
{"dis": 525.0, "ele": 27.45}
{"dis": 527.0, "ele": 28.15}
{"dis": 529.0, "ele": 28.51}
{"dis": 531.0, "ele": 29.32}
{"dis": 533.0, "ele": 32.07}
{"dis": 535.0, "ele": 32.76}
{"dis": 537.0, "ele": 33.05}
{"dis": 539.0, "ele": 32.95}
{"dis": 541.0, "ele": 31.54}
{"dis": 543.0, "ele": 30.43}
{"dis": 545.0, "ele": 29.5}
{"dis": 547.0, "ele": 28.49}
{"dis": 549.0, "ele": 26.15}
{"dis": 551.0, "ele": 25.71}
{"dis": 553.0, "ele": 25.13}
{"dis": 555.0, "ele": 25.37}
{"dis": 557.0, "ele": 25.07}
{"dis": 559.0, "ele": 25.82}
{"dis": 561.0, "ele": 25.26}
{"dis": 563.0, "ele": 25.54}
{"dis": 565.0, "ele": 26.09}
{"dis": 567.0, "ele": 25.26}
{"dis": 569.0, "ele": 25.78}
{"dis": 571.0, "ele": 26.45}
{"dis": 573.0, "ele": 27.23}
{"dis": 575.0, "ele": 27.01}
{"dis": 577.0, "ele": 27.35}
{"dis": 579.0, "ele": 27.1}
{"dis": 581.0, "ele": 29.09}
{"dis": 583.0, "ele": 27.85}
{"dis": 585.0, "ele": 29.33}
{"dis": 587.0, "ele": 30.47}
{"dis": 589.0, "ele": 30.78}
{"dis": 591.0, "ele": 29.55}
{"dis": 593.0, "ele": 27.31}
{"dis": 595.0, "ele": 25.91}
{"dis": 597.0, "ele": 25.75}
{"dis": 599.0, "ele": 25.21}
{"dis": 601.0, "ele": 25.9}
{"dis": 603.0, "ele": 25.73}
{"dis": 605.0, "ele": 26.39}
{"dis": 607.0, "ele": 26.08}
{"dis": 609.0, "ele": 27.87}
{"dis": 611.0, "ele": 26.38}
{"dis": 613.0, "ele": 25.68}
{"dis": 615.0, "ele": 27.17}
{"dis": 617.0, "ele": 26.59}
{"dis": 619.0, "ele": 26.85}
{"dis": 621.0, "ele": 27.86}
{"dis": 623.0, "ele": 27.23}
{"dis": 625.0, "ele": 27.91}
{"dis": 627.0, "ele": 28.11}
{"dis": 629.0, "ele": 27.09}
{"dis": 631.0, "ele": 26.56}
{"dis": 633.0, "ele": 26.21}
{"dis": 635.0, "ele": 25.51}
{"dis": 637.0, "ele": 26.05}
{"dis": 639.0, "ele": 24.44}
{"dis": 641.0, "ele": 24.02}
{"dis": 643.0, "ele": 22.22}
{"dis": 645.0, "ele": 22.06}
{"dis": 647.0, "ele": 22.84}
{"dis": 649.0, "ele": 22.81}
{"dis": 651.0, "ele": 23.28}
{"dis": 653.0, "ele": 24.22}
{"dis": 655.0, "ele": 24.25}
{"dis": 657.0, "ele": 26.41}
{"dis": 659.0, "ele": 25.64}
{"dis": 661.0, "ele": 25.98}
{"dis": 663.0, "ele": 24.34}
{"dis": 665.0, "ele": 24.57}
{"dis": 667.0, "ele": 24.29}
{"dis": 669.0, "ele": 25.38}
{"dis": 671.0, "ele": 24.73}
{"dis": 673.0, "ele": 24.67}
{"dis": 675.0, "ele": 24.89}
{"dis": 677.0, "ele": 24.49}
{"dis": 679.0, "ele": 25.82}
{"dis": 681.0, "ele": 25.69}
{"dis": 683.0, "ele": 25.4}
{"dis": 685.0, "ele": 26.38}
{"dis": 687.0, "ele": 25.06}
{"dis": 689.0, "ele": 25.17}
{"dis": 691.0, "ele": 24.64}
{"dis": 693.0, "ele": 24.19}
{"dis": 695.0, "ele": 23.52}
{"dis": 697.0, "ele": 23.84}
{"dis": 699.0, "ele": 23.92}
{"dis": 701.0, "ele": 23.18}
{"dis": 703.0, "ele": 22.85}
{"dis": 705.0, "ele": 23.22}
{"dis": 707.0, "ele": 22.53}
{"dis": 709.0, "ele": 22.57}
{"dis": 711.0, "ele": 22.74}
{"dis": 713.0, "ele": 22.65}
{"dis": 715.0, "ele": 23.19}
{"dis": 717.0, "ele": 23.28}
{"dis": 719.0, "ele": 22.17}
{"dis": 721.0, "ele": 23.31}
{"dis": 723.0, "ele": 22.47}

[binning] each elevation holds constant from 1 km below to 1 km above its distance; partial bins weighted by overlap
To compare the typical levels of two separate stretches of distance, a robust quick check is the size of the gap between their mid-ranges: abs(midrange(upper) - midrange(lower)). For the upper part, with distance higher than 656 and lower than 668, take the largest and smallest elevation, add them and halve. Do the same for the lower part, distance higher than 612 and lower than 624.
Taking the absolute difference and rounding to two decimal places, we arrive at 1.42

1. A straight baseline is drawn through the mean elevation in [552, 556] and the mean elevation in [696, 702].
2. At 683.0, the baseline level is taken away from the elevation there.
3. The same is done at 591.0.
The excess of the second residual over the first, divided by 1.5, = 2.1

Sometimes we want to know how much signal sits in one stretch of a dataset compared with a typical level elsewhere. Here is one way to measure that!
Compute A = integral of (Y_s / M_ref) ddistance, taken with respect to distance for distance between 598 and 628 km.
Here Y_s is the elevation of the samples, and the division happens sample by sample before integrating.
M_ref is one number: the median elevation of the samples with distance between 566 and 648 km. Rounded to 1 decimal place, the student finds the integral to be 30.2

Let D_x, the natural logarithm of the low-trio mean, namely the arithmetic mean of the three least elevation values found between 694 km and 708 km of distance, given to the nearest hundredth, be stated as 3.13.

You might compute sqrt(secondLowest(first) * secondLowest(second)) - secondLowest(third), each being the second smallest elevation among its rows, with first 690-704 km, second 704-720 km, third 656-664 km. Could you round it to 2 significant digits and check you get -2.8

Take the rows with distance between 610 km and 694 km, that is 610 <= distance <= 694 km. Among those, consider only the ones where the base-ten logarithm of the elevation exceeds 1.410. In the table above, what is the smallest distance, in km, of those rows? 611.0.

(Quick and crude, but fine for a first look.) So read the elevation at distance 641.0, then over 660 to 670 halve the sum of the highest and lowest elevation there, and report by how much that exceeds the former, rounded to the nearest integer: 1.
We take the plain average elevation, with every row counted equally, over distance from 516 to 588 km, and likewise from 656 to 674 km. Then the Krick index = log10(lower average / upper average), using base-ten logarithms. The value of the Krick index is 0.045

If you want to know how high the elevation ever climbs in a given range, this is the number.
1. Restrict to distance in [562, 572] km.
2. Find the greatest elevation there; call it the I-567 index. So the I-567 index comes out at 26.45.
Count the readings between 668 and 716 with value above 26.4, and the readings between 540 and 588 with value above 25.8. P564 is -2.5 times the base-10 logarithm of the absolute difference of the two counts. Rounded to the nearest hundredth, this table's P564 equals -3.01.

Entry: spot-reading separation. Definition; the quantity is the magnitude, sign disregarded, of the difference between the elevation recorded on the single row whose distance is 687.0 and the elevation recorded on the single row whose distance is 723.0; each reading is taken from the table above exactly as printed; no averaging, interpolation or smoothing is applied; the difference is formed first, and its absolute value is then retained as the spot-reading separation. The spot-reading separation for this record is 2.6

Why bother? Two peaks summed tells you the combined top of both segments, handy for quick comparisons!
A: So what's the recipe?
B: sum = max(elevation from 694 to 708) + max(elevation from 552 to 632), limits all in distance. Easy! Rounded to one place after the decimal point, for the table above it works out 54.7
